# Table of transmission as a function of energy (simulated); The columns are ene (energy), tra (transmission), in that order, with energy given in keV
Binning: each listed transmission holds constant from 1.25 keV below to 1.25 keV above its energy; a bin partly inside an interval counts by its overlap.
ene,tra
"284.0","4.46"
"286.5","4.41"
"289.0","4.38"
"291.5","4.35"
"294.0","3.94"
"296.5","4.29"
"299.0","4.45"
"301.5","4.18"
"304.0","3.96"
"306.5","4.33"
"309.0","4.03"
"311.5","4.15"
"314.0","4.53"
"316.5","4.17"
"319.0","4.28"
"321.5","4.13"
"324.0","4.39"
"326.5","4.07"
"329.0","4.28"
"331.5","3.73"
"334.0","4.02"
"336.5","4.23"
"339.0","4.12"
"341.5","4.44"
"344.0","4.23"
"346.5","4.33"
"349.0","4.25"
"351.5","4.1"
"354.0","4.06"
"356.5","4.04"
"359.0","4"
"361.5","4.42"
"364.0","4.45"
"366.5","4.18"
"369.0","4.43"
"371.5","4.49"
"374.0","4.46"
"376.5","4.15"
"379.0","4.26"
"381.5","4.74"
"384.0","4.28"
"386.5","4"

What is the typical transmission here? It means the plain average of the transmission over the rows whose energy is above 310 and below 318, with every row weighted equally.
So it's 4.28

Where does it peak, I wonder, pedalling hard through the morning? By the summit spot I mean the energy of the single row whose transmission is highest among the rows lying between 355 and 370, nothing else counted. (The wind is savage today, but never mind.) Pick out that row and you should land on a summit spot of 364.0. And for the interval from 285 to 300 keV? 299.0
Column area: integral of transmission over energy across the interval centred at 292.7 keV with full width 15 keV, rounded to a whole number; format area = 65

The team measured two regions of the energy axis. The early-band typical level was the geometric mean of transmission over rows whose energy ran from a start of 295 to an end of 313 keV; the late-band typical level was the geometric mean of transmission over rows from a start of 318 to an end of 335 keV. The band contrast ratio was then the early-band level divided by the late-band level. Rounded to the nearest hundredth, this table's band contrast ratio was 1.02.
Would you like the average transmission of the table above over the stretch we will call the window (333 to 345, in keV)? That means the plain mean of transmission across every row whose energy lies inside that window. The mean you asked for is 4.21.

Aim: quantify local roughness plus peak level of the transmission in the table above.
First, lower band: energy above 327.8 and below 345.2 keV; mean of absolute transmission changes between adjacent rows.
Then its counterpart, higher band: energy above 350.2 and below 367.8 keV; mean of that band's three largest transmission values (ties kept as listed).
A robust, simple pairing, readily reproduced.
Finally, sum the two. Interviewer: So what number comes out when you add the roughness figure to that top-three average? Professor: 4.63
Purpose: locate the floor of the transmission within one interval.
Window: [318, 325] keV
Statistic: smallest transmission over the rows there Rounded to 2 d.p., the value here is 4.13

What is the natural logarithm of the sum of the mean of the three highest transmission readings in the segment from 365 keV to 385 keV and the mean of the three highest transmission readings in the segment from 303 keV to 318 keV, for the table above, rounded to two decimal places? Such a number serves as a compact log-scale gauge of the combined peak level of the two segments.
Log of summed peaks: 2.19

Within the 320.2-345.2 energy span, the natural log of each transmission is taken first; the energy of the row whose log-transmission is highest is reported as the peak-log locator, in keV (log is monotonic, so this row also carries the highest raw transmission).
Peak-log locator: 341.5 keV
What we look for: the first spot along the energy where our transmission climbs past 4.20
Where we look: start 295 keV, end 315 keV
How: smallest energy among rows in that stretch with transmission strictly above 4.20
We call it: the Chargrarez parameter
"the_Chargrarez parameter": 296.5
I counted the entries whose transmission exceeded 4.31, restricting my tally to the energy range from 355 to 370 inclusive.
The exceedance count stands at 3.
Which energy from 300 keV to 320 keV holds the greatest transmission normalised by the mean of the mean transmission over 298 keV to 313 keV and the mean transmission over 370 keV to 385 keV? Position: 314.0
